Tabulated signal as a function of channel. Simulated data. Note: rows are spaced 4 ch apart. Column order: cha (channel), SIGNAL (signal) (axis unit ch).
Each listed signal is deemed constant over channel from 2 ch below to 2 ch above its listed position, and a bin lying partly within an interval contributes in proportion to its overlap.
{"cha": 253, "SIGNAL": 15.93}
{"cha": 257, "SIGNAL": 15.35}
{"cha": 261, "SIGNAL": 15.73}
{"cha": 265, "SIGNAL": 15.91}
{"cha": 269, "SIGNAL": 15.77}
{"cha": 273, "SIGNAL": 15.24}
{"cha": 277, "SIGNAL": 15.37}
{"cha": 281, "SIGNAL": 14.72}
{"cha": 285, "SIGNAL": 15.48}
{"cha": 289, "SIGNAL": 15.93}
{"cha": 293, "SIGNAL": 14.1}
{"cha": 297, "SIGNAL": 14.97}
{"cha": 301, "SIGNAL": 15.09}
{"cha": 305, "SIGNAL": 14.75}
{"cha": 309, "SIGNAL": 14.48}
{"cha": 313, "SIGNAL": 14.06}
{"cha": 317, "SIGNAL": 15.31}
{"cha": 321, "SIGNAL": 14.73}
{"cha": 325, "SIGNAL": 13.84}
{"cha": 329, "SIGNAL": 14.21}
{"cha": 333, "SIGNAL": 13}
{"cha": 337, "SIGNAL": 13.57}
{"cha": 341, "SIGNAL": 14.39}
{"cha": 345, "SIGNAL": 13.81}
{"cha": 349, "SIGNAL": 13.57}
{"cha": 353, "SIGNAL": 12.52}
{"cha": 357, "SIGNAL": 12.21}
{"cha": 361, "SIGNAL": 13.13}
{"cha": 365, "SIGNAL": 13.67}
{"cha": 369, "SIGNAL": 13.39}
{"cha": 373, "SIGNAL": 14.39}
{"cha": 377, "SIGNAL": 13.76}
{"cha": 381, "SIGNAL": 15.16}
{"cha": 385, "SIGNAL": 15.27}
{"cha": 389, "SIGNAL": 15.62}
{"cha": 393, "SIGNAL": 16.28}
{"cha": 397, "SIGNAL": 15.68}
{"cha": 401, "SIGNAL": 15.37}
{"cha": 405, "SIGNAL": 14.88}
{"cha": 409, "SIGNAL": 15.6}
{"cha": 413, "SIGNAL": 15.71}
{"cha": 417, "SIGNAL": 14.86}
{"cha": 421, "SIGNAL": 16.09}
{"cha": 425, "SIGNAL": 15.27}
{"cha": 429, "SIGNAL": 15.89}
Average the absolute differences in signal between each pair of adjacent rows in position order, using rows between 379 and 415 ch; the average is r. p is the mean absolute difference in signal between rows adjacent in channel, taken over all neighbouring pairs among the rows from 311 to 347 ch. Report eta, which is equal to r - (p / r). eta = -1.5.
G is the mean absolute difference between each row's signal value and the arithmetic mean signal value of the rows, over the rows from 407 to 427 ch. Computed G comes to 0.35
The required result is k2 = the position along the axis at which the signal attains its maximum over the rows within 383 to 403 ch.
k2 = 393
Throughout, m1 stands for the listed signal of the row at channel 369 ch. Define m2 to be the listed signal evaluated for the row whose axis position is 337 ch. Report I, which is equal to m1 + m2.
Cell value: 27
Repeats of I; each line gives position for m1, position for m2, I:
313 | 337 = 28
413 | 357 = 28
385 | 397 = 31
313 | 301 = 29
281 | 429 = 31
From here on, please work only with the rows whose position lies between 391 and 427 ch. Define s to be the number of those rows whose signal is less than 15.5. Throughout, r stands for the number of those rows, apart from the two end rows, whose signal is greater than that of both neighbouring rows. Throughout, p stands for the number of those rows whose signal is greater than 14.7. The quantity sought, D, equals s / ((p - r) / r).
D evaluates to 1.1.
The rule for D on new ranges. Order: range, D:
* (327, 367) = -10.0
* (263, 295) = 2.0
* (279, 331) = 7.2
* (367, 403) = 3.0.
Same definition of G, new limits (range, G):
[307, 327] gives 0.43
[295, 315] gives 0.32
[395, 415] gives 0.26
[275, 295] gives 0.57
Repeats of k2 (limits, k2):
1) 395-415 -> 413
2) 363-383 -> 381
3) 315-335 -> 317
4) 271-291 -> 289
